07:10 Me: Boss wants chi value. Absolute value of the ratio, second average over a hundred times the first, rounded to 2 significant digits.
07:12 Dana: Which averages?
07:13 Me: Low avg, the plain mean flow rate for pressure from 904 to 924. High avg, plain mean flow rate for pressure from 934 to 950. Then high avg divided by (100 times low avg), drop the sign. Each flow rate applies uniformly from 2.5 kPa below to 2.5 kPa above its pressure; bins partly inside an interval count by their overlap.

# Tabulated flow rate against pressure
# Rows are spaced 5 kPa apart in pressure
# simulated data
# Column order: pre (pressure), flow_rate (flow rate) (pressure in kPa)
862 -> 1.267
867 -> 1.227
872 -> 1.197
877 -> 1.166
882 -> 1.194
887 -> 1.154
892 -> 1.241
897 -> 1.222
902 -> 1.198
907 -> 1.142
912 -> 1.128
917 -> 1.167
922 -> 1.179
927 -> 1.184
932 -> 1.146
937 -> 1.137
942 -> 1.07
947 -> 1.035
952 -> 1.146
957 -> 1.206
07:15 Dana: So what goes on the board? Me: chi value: 0.0094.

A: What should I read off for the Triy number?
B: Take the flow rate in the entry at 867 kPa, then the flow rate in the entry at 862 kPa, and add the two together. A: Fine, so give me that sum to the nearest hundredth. 2.49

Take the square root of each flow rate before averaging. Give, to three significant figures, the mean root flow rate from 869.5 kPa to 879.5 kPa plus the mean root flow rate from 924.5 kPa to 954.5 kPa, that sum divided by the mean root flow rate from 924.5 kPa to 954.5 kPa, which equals 2.03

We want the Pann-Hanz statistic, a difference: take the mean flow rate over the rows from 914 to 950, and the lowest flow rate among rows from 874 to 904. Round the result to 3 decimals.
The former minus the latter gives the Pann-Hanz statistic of -0.023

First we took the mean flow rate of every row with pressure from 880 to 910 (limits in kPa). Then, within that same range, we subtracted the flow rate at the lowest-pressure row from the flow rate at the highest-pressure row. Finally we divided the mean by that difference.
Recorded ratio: -23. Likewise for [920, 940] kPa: -28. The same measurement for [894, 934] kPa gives -15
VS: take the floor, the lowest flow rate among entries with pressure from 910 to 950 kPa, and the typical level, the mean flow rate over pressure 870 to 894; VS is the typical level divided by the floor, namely 1.15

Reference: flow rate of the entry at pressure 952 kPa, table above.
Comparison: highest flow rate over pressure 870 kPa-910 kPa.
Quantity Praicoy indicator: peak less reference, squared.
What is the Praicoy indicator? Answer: 0.0090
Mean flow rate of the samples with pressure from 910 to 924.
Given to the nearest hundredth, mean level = 1.16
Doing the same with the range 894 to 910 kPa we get 1.19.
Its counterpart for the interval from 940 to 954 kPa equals 1.08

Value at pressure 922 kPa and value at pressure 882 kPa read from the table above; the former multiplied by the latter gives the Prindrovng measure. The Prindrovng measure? 1.41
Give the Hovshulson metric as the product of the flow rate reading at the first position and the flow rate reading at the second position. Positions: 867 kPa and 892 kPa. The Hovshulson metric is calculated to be 1.52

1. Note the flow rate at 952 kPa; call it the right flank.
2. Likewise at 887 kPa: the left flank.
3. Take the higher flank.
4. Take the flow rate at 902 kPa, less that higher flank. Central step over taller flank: 0.04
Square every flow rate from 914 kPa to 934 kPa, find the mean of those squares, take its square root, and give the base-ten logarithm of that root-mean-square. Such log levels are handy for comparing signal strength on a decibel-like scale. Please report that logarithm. 0.068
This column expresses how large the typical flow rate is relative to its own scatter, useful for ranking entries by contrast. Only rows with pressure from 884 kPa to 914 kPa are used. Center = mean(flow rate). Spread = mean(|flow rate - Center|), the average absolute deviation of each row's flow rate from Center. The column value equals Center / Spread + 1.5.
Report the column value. 31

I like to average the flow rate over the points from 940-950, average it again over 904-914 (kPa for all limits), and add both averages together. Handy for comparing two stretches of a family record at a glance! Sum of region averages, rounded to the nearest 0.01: 2.19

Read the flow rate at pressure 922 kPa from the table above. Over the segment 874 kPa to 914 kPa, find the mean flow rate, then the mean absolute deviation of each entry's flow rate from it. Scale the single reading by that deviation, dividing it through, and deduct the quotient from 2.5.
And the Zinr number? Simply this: -33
